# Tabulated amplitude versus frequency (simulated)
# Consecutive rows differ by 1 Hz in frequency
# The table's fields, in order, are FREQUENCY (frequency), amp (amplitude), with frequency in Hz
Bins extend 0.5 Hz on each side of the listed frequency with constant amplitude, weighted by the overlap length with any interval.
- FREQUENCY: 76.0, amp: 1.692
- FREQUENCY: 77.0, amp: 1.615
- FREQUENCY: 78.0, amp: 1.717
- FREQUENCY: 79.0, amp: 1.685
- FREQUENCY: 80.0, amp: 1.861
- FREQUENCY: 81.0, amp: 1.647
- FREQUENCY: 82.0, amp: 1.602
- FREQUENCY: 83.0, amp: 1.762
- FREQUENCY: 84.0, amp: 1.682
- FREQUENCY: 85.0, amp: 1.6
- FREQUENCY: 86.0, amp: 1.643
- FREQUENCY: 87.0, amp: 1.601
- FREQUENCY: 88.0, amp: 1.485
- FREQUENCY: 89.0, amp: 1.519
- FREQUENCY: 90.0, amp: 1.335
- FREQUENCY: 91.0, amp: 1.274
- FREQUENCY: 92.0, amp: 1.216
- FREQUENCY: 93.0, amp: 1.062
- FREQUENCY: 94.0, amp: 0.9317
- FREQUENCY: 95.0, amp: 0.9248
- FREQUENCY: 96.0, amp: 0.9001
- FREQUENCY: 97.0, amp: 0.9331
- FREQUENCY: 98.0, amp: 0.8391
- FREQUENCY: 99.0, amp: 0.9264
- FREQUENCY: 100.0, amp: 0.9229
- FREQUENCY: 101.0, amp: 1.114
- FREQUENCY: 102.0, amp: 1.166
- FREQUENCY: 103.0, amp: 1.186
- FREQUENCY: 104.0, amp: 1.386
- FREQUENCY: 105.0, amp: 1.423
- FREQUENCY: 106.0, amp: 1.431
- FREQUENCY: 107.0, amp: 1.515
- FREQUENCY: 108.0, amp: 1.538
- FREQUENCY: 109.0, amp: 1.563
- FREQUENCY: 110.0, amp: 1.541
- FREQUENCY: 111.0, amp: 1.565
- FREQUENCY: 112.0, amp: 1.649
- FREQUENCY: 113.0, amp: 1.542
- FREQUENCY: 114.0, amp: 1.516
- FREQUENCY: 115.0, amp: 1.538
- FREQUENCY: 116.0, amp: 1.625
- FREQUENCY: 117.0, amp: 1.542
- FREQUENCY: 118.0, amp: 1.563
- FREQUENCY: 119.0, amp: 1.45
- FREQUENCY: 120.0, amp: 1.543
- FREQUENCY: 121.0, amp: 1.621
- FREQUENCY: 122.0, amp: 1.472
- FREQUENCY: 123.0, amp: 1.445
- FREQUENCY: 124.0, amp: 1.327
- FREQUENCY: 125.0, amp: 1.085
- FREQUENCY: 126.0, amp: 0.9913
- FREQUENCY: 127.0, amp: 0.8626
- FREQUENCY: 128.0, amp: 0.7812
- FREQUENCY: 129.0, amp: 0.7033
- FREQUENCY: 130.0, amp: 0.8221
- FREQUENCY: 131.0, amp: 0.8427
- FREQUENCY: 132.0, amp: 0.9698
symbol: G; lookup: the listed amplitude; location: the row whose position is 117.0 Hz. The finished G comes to 1.542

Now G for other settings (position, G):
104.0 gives 1.386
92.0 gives 1.216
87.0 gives 1.601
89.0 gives 1.519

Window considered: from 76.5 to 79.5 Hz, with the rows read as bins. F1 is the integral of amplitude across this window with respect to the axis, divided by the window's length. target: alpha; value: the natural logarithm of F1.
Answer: 0.51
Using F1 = 1.67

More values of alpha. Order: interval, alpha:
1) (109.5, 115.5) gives 0.44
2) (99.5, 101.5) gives 0.02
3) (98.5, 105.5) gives 0.15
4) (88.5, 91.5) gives 0.32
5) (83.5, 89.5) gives 0.46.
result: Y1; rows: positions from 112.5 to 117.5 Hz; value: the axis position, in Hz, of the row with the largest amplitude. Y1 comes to 116.0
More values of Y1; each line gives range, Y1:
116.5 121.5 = 121.0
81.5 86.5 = 83.0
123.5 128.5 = 124.0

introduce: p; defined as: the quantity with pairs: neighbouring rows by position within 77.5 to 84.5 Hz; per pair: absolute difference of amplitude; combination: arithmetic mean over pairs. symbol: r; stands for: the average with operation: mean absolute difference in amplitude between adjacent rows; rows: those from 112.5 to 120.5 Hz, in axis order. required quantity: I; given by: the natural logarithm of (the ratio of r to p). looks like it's -0.62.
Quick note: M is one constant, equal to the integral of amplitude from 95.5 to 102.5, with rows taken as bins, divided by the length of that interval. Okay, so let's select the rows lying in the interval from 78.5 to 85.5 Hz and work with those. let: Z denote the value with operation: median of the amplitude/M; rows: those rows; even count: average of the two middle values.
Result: 1.73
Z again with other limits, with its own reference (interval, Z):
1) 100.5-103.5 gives 1.20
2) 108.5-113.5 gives 1.61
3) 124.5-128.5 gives 0.95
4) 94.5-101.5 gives 0.95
